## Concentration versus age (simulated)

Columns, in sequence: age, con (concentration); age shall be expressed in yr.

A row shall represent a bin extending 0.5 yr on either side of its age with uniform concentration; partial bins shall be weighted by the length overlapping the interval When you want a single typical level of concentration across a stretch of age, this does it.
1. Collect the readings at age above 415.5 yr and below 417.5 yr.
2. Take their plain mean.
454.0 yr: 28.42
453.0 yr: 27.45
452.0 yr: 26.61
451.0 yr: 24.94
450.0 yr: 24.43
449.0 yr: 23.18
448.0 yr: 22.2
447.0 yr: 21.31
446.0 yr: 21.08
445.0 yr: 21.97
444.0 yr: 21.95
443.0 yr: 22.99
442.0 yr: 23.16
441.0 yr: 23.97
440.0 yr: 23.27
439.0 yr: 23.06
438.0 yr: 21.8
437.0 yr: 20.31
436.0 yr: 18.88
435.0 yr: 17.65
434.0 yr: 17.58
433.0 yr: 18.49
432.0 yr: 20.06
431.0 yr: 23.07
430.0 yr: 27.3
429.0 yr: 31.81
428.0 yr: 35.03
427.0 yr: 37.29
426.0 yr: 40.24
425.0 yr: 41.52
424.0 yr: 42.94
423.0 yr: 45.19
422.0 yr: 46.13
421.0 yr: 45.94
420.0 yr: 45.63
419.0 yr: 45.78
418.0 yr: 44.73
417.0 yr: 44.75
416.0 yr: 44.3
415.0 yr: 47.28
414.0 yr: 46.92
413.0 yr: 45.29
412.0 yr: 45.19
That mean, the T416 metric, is 45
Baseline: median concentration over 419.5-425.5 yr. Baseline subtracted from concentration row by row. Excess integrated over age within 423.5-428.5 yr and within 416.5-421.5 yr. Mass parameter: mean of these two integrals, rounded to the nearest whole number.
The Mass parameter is -15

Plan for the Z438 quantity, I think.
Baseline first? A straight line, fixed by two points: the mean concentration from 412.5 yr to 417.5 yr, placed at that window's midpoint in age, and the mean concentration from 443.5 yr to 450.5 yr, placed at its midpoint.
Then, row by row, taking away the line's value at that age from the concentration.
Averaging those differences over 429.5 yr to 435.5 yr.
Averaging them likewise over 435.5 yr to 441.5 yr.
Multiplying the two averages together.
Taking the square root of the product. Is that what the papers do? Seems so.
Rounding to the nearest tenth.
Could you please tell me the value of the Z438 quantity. 9.0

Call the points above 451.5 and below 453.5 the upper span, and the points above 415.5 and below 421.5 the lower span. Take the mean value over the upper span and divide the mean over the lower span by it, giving 1.67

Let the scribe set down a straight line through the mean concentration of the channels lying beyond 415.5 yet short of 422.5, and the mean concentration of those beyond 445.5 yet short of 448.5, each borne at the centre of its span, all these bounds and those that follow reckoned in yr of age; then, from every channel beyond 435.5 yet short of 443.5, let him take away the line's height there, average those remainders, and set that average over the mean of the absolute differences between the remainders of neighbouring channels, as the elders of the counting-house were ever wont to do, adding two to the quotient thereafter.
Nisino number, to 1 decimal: -2.0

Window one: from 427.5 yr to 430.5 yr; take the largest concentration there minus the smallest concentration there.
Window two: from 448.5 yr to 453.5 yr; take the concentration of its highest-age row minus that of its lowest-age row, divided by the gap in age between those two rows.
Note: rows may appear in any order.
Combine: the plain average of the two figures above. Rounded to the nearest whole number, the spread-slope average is 4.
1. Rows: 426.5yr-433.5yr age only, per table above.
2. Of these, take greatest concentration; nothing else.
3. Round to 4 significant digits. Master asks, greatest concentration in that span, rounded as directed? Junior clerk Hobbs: 37.29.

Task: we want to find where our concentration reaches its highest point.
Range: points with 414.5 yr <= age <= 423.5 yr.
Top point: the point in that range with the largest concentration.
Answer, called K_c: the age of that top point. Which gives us 415.0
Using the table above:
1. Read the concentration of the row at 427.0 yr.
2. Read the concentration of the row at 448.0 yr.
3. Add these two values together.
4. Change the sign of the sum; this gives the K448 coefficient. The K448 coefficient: -59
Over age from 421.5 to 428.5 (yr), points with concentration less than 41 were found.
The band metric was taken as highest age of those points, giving 428.0 yr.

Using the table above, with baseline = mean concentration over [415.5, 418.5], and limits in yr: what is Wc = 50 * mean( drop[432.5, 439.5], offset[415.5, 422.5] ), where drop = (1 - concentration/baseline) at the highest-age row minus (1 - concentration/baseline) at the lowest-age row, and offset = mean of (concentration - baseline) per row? 16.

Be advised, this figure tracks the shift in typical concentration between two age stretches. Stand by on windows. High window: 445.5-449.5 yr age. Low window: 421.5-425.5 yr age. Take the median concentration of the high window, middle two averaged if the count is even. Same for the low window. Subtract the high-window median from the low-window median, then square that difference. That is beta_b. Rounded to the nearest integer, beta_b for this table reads 498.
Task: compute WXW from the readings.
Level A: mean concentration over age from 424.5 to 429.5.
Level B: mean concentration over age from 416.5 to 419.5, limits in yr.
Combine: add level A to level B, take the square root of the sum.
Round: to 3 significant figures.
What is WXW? 9.07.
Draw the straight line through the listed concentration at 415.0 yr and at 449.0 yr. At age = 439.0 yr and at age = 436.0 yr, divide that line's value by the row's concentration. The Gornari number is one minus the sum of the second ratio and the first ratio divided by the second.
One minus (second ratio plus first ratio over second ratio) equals -1.48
